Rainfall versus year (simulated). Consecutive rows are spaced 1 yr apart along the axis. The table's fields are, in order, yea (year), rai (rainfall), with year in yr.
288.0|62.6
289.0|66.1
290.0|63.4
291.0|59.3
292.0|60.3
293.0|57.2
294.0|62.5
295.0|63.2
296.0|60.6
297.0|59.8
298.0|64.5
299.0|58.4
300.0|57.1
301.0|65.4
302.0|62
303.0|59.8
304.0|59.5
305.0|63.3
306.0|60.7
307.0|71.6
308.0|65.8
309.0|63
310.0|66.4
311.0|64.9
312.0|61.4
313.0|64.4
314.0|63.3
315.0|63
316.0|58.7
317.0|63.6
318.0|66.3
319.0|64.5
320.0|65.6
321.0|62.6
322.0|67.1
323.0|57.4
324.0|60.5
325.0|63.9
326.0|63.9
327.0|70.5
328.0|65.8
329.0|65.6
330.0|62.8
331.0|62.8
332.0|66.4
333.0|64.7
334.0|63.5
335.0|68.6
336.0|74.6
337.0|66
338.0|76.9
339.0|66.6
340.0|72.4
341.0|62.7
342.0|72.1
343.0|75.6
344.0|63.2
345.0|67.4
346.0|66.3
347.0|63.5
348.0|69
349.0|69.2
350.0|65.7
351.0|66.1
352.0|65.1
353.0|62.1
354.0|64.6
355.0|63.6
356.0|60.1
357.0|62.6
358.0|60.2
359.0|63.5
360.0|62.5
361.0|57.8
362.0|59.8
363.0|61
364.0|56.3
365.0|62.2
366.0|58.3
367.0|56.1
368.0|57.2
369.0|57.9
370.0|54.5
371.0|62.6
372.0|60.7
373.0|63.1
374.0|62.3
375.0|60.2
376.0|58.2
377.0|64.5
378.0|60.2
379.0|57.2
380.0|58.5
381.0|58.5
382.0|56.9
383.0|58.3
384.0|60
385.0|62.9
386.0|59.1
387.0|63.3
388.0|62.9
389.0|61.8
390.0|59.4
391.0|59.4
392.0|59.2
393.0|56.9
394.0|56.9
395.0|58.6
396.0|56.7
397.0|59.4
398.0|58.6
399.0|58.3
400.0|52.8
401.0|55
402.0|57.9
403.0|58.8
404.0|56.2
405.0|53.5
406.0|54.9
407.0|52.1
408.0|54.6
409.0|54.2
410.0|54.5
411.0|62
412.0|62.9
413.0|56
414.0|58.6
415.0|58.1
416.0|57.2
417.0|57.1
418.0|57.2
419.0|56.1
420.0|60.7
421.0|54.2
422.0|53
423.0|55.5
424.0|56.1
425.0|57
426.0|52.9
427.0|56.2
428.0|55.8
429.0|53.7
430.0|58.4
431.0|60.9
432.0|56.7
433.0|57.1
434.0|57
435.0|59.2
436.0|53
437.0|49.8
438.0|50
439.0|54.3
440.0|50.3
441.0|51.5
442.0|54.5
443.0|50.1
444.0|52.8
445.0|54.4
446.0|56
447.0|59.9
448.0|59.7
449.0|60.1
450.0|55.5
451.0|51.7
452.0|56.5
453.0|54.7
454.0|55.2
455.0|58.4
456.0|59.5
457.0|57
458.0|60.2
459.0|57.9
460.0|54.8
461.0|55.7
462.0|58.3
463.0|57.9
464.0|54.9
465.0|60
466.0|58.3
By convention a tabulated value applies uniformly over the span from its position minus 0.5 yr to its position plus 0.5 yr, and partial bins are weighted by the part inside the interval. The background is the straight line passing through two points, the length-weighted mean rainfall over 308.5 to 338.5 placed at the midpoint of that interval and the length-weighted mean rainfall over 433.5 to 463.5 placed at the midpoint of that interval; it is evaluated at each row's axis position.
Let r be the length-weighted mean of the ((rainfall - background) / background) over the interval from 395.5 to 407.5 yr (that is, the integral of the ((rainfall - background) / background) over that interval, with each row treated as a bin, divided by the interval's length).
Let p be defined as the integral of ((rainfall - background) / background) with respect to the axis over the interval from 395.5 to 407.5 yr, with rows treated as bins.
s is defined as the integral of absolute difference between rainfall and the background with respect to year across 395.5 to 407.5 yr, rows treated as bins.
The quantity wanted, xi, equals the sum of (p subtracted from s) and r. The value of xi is 35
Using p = -0.6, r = -0.05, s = 35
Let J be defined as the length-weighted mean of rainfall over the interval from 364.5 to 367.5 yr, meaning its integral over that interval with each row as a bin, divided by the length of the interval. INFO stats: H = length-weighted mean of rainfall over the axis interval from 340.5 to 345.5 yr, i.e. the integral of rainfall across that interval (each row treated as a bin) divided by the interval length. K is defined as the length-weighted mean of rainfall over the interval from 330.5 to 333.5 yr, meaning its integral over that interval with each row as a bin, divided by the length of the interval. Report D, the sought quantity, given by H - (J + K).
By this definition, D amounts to -55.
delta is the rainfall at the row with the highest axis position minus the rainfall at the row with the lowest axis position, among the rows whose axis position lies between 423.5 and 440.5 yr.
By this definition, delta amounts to -6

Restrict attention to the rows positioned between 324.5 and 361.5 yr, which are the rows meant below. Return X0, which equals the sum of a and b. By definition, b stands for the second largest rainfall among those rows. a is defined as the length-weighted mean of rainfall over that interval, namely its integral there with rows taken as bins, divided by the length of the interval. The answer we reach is 141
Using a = 65.9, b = 75.6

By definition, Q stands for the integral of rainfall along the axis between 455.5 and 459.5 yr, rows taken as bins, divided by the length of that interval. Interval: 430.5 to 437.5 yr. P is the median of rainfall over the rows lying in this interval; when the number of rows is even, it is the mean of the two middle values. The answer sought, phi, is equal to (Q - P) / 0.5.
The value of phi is 3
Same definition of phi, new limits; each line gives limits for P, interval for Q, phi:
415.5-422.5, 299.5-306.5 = 8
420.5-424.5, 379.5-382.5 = 6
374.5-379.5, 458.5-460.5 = -8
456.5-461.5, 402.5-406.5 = -2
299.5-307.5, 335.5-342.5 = 18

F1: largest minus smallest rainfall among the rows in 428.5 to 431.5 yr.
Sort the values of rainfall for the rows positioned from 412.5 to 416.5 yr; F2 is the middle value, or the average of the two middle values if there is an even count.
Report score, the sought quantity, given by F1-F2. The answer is -50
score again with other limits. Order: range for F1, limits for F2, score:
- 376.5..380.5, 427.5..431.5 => -50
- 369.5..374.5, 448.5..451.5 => -47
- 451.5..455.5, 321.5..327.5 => -60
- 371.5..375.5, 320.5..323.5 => -60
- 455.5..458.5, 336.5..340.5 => -66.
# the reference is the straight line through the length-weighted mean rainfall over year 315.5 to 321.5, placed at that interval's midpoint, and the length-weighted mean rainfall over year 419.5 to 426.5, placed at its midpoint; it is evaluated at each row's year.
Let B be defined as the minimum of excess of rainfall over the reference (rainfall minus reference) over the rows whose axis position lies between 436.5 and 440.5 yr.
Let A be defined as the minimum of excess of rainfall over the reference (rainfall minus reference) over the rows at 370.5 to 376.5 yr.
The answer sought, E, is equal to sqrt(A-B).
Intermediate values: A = -1.0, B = -4.8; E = 1.9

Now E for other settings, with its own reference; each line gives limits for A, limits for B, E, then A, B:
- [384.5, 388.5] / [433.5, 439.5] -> 2.3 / 0.7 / -4.8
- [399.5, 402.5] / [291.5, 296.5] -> 1.9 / -4.6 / -8.3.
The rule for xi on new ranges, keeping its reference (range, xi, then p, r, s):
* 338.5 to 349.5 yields 52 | 0.8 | 0.07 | 53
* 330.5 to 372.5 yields 144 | 0.8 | 0.02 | 145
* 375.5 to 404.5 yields 60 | -0.5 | -0.02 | 60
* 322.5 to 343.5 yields 91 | 0.9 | 0.04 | 92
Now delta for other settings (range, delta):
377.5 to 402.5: -2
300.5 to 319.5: -1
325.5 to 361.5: -6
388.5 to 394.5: -5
